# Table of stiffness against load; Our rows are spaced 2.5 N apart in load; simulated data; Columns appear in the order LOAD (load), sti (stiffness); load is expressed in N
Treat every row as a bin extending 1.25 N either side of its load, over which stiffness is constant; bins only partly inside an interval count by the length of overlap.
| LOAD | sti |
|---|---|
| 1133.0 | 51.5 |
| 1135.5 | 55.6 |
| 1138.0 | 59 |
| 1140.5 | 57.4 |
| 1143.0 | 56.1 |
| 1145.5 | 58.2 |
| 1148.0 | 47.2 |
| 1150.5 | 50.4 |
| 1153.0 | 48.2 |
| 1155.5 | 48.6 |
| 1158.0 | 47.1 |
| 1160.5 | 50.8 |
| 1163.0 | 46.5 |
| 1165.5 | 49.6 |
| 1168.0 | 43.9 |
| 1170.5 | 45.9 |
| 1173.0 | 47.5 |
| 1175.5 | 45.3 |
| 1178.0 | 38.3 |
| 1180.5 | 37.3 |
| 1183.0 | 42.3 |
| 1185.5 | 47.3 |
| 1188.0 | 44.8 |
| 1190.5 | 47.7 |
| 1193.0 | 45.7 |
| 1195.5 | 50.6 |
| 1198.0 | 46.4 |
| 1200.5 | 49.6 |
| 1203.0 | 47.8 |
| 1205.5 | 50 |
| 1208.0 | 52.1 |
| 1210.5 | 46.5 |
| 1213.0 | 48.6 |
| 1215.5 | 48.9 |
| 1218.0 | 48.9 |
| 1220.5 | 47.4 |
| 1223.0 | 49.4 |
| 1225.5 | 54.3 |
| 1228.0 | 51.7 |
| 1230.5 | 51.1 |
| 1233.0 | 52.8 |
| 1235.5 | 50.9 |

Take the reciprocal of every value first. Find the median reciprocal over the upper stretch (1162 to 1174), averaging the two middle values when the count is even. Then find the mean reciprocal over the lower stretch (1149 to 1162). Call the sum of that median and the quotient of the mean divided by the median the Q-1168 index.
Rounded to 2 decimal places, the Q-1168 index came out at 0.97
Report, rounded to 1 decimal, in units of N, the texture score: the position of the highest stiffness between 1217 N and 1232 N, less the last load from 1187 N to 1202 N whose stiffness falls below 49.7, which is 25.0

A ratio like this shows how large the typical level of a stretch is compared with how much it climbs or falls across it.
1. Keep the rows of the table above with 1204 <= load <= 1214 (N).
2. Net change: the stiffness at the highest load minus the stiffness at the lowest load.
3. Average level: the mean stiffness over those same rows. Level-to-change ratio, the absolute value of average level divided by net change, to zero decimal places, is 35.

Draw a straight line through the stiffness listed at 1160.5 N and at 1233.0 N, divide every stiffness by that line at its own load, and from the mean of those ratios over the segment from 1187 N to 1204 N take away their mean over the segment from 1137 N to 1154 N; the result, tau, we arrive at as -0.15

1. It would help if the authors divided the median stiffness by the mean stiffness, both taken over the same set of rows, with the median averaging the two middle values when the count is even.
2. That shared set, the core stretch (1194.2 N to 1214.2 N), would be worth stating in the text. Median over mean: 1.00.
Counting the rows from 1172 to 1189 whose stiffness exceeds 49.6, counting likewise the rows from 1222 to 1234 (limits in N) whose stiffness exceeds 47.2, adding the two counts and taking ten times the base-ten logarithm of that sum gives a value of 7.0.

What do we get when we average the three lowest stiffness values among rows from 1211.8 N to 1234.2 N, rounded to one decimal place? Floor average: 48.3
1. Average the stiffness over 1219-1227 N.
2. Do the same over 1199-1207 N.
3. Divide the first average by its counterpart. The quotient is 1.025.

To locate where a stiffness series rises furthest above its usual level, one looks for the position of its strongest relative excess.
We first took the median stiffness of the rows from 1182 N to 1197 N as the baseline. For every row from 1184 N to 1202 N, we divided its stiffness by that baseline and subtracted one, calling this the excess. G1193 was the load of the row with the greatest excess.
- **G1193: 1195.5 N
